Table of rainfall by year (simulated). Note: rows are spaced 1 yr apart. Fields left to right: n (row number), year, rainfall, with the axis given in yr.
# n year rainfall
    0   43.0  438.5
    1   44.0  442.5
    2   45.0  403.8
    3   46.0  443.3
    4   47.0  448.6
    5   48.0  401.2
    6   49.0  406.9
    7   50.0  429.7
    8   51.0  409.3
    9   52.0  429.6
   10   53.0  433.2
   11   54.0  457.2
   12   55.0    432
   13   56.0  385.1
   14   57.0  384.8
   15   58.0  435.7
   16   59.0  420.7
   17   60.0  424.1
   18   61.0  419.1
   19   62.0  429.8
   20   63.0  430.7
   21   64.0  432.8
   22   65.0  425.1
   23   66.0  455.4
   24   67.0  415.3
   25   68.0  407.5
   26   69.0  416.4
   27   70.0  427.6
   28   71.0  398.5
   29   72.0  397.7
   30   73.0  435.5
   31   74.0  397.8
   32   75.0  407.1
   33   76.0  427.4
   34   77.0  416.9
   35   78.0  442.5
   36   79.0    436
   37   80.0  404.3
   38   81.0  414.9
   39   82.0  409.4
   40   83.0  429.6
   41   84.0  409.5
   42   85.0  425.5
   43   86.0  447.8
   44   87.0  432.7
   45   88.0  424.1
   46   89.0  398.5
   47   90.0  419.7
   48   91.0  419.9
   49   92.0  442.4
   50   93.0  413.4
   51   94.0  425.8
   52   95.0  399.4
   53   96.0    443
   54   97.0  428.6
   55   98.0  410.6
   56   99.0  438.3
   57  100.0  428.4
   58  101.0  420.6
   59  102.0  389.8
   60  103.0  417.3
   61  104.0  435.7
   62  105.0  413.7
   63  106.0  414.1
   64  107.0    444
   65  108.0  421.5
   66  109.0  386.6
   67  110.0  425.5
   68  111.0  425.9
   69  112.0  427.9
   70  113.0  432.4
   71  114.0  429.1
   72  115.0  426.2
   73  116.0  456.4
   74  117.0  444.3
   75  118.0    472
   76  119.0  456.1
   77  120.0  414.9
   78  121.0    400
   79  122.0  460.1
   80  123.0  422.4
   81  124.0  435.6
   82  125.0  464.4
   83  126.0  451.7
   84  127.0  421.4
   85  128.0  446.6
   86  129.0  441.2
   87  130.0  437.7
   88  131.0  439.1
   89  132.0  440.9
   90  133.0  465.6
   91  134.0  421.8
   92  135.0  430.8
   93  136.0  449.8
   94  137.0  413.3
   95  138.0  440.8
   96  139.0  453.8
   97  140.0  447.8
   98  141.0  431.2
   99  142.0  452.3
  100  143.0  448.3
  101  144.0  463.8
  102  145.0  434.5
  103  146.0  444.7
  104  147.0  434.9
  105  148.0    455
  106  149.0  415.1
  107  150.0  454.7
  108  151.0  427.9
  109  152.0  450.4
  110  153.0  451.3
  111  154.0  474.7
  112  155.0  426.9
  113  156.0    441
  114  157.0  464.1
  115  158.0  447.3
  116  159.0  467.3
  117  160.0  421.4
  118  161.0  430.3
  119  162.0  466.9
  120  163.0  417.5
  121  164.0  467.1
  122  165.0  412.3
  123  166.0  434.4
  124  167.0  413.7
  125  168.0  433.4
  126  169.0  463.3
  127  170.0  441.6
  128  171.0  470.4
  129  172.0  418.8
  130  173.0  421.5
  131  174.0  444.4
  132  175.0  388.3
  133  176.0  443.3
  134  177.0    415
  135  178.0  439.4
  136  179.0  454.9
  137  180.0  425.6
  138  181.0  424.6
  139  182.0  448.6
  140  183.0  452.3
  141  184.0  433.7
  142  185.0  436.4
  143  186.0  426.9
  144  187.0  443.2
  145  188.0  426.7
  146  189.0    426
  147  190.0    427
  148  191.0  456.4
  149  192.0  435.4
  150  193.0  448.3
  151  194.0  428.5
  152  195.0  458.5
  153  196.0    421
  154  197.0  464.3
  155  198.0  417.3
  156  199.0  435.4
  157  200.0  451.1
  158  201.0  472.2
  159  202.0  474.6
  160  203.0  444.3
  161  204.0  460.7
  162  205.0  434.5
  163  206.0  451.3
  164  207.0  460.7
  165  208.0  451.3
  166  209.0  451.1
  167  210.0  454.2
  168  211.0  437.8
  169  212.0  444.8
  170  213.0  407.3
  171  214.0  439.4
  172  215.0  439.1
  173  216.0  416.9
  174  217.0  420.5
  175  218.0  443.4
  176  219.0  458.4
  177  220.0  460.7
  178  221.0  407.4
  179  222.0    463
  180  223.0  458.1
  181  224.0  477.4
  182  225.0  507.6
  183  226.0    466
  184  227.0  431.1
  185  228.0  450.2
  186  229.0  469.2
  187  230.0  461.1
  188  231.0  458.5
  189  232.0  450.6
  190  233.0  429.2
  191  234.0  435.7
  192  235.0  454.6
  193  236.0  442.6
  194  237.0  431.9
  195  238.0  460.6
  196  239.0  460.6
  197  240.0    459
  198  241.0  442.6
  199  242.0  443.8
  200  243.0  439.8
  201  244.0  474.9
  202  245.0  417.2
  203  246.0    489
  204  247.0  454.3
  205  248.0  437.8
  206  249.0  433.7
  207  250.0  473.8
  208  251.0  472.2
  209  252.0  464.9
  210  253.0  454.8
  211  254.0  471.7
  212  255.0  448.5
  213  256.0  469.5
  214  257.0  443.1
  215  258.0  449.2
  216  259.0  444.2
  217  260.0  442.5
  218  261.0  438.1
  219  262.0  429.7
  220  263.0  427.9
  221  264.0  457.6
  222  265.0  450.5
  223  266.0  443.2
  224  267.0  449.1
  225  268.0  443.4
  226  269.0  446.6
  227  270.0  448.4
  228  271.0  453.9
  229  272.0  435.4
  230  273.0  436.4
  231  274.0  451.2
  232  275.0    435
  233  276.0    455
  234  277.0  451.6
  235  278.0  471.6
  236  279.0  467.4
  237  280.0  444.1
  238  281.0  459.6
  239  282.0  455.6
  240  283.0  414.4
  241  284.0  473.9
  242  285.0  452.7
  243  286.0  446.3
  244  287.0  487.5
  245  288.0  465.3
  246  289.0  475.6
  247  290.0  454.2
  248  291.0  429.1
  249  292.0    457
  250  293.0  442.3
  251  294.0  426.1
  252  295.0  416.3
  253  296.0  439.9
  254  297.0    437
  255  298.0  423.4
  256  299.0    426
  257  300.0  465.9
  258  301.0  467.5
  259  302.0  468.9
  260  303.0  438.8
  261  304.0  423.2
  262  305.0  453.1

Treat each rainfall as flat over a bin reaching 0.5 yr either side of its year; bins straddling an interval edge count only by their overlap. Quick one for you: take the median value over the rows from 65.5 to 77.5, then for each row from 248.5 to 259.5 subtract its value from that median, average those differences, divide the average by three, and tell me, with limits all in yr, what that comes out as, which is -14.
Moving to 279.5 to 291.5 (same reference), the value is -13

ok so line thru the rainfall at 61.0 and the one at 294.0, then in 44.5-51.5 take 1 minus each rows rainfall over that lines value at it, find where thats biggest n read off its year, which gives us 48.0 yr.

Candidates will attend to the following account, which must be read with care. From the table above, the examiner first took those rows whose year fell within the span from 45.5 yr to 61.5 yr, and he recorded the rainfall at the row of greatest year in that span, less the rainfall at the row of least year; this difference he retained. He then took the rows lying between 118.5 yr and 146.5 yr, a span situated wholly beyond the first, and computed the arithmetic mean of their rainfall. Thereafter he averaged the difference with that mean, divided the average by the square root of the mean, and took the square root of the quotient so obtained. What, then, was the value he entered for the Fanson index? 3.15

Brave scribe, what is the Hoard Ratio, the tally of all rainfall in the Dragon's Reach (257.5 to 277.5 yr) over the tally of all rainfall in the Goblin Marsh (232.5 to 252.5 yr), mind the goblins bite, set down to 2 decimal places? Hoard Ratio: 0.99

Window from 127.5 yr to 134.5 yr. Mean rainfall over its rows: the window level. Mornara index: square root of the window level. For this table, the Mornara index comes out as 21.0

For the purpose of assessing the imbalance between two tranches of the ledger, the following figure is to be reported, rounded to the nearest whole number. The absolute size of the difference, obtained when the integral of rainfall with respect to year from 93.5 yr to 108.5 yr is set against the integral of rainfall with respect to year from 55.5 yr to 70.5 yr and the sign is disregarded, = 21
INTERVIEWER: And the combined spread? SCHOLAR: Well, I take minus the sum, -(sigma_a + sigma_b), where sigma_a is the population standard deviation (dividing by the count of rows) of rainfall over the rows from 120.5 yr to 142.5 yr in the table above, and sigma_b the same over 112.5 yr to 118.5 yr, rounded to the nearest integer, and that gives -33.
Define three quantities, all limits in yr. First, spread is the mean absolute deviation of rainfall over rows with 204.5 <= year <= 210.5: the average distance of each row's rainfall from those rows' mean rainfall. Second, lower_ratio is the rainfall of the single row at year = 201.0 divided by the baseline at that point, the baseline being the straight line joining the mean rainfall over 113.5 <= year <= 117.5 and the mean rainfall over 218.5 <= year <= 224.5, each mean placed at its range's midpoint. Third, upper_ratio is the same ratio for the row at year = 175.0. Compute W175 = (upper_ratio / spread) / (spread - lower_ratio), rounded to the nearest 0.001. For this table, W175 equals 0.038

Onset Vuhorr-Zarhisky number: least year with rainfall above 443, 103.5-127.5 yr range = 107.0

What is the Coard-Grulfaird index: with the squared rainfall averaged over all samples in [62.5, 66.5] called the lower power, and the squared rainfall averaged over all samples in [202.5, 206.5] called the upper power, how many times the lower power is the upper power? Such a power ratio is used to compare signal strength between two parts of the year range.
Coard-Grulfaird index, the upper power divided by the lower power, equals 1.05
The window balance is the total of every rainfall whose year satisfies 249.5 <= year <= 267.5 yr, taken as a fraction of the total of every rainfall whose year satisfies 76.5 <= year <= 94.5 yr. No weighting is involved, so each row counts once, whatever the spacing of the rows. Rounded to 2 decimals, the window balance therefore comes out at 1.07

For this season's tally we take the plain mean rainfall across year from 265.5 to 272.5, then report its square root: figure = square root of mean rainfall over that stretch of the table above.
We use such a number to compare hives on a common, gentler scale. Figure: 21.1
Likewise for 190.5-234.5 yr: 21.2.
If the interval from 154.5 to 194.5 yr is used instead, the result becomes 20.9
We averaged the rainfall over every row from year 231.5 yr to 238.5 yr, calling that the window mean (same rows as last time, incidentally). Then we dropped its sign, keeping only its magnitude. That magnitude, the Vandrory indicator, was 444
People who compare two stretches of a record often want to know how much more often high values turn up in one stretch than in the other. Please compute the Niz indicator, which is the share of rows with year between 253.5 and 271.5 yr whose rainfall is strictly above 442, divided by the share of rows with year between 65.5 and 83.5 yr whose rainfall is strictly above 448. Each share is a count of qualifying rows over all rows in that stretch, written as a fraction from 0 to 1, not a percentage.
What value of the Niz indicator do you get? 15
